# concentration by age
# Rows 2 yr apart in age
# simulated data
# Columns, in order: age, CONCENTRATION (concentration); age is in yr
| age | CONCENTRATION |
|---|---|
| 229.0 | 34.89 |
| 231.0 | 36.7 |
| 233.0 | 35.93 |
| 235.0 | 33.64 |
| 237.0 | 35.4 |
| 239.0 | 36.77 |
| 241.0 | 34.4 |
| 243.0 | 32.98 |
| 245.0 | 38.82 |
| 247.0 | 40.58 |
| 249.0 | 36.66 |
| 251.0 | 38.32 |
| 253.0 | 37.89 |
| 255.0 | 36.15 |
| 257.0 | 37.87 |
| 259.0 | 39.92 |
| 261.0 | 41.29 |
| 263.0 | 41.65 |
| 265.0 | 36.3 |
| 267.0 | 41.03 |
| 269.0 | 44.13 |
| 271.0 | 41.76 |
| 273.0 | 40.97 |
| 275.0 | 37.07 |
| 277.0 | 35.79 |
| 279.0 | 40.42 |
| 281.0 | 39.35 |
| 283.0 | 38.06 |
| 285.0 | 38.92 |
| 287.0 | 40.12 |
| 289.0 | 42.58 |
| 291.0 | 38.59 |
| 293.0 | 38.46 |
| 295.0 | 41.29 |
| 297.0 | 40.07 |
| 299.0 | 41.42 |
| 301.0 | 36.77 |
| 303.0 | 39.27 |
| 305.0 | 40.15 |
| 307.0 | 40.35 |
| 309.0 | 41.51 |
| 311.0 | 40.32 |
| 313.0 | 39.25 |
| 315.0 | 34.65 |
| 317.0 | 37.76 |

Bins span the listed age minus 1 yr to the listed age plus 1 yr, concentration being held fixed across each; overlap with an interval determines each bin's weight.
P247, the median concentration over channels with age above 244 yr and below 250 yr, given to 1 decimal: 38.8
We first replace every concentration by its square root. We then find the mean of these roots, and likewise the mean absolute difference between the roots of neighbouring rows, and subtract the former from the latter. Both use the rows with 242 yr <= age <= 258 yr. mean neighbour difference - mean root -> -5.91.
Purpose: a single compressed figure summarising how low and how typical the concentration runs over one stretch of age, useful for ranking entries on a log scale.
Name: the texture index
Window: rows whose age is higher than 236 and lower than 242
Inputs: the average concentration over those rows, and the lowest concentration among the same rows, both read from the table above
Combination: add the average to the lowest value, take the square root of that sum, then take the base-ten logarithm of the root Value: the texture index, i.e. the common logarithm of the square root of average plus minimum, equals 0.922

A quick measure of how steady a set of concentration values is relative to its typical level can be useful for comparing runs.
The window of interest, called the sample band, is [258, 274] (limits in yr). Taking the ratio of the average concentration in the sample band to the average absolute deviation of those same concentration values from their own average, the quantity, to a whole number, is 30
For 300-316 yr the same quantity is 23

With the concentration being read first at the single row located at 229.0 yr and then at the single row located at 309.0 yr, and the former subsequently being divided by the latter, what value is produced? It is 0.84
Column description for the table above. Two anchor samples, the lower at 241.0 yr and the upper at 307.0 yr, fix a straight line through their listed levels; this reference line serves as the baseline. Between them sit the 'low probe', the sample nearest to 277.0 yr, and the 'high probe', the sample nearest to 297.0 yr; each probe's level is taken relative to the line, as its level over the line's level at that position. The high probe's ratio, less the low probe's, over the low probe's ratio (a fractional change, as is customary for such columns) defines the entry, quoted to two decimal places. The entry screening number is 0.07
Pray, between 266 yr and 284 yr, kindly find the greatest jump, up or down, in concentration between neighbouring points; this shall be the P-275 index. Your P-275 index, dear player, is 4.6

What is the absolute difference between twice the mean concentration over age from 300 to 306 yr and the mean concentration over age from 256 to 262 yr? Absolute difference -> 37.8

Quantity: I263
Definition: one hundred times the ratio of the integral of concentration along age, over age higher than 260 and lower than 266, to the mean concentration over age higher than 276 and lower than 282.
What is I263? 619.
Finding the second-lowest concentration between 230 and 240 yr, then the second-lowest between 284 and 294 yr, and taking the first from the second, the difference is 3.2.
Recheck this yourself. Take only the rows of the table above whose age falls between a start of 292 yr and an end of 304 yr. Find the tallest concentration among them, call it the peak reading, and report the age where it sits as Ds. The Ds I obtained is 299.0 yr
